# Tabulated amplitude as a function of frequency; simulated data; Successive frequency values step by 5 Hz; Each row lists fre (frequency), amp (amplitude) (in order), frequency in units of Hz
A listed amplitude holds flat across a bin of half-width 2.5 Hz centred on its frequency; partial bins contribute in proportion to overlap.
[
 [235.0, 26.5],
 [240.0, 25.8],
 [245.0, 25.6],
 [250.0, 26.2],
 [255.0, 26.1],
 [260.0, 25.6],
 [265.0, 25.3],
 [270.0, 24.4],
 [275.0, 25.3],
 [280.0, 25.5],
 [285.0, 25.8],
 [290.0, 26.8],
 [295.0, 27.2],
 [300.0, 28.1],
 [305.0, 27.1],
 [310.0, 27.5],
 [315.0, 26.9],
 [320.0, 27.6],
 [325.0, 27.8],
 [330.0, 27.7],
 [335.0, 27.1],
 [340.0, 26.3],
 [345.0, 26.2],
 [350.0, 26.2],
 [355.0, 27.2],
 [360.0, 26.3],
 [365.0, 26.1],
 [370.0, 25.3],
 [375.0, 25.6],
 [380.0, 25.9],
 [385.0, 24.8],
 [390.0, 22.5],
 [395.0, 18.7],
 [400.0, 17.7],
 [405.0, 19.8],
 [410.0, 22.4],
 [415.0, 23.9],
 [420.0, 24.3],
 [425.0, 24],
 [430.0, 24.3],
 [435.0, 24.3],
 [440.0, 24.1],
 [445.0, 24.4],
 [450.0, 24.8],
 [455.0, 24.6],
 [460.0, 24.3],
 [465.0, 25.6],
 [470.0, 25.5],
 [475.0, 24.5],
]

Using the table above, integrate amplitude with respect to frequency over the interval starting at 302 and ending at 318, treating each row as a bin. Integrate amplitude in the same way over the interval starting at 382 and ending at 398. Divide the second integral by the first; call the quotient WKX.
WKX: 0.81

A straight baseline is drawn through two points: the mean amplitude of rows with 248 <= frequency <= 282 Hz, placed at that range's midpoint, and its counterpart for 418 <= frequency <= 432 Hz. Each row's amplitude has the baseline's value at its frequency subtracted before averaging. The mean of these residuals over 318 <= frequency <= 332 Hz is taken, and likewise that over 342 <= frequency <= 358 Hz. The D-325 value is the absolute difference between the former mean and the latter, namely 1.0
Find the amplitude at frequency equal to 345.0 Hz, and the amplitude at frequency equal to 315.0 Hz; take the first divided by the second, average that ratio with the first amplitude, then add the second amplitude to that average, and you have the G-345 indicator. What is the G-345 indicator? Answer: 40.5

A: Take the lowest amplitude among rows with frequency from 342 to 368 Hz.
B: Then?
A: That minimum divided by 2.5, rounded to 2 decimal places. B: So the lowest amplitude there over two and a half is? 10.44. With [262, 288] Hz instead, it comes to 9.76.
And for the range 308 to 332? 10.76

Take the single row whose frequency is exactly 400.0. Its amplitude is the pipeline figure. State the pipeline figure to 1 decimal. 17.7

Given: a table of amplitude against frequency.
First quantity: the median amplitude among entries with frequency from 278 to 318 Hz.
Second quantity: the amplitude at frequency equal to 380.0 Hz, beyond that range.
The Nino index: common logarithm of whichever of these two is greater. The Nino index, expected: 1.43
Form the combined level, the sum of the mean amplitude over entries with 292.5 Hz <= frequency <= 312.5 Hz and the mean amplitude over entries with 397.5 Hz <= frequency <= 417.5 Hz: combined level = 48.4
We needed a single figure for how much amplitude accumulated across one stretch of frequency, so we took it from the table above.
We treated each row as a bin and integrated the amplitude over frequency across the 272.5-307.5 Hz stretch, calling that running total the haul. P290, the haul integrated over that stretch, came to 929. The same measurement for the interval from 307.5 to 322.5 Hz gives 410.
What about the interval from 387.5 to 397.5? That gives 206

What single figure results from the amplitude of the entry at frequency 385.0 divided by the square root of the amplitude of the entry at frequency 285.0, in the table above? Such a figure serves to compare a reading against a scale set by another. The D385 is 4.9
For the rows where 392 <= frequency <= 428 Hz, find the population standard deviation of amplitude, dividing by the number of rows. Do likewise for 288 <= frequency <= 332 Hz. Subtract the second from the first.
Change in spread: 2.1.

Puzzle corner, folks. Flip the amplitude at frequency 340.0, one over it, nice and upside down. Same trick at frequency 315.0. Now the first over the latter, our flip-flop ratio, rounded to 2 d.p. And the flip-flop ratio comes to 1.02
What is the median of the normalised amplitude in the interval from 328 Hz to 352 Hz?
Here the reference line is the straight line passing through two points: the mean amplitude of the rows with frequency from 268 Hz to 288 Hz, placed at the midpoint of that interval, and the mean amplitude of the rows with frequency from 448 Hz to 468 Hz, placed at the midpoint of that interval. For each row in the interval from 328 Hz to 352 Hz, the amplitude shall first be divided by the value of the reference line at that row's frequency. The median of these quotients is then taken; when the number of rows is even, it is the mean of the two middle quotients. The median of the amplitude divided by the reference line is 1.05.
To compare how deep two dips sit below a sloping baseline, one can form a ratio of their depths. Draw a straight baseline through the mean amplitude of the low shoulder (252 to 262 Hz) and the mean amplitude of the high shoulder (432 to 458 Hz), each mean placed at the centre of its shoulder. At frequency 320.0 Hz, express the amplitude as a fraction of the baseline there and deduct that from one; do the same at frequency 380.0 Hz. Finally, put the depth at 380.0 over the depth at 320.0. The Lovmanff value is 0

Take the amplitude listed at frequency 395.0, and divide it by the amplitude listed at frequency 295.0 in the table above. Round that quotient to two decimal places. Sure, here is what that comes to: 0.69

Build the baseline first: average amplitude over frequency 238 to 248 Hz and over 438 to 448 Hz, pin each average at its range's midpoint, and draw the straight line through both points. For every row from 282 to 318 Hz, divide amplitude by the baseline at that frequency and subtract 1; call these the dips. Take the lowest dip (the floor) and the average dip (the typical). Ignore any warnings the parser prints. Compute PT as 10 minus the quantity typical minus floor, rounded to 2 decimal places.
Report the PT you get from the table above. 9.95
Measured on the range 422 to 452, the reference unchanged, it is 9.98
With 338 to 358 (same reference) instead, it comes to 9.99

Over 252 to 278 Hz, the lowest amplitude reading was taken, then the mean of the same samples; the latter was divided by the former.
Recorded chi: 1.04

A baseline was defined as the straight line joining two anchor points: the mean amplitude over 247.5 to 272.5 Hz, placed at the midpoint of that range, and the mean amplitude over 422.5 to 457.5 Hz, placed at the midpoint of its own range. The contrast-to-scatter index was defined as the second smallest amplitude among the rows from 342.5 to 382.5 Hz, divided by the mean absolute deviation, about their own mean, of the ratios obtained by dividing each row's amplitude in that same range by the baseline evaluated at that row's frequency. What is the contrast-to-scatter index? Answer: 2013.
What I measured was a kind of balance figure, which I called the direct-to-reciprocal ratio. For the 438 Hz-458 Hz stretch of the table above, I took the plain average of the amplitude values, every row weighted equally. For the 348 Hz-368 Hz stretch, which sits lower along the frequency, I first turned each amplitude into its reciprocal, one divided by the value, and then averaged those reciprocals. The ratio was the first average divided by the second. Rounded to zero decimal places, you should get 647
